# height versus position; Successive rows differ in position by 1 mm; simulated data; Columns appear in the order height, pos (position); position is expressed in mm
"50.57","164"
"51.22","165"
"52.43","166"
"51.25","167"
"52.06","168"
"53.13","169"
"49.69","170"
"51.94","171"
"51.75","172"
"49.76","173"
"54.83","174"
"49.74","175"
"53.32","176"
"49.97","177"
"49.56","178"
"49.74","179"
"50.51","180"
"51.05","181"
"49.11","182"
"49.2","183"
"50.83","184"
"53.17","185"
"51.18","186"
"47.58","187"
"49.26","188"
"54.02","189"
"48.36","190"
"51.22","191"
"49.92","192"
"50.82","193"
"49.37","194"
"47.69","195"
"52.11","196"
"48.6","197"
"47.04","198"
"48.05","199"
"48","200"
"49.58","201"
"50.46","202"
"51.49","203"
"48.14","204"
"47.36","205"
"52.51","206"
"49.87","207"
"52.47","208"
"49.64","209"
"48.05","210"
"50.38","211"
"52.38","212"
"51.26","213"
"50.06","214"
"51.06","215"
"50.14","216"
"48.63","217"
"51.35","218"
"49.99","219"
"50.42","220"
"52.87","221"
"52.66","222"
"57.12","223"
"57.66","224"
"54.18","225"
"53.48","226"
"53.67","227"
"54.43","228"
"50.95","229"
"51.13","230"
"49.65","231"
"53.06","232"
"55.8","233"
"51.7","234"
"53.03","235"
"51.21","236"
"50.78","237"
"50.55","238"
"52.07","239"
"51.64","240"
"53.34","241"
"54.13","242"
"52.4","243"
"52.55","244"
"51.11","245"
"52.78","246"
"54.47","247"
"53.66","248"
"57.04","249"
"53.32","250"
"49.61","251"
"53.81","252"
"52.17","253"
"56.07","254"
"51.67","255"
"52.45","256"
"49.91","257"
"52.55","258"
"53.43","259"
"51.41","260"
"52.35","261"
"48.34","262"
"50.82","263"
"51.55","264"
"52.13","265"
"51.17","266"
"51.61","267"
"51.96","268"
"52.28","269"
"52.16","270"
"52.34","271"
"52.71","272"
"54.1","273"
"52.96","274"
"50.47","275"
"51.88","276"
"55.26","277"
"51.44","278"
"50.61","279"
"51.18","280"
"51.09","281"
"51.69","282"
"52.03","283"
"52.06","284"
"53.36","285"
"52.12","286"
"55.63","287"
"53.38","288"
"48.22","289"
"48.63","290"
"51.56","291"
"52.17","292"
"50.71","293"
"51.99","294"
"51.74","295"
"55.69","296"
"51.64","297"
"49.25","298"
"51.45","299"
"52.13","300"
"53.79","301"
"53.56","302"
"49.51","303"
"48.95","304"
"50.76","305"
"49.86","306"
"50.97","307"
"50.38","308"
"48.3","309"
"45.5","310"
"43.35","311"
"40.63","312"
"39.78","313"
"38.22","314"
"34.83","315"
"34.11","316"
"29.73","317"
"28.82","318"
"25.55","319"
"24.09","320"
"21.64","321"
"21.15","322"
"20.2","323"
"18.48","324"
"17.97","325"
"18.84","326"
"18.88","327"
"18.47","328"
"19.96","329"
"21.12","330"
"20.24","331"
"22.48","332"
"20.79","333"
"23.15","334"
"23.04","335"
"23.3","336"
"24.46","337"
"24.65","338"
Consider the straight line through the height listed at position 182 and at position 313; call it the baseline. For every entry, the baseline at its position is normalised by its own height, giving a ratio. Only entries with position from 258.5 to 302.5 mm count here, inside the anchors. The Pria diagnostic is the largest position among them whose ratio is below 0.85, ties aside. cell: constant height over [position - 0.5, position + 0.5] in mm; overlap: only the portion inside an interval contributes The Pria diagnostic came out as 302 mm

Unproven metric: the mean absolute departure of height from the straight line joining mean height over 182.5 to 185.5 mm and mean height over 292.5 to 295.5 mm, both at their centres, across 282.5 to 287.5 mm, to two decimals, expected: 1.59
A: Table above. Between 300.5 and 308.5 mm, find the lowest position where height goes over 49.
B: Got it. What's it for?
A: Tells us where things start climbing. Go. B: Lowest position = 301 mm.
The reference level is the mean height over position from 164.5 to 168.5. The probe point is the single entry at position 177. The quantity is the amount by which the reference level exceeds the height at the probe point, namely 1.8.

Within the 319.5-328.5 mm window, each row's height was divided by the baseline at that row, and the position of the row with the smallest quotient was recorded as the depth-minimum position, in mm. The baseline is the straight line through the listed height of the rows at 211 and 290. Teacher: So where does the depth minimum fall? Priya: 325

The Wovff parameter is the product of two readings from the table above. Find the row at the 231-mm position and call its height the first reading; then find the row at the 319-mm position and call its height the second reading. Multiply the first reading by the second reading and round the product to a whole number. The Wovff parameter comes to 1269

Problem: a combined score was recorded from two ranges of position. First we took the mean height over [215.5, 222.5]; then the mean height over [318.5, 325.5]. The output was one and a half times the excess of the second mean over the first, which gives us -44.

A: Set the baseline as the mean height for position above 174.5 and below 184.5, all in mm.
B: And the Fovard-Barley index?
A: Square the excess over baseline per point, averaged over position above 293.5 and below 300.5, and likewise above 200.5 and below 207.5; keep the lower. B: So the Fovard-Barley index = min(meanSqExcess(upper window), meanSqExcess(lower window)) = 2.9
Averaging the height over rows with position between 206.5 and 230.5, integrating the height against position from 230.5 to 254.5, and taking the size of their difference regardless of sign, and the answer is 1214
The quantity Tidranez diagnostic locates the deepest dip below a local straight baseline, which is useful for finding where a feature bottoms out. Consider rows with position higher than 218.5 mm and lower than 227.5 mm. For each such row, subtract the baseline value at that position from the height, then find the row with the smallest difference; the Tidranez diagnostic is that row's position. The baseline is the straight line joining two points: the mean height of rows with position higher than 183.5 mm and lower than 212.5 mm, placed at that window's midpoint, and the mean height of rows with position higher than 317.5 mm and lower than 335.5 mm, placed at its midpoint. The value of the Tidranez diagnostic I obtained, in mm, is 219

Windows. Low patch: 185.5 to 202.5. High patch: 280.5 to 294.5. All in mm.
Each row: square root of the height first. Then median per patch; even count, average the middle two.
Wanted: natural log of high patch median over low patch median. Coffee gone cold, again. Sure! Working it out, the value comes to 0.026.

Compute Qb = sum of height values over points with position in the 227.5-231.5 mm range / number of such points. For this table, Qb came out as 51.5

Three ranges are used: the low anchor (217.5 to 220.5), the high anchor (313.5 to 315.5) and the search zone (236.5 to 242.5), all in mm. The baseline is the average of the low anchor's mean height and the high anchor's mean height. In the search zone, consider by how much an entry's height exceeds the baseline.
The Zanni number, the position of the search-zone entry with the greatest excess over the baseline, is 242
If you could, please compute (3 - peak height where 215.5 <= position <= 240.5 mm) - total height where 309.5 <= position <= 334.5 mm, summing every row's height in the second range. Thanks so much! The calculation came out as -723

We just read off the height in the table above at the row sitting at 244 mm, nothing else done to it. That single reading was 52.55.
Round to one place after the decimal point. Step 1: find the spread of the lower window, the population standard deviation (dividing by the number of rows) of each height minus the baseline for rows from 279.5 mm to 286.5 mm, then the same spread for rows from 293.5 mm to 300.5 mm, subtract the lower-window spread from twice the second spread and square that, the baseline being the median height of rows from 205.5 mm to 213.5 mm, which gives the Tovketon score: 8.0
